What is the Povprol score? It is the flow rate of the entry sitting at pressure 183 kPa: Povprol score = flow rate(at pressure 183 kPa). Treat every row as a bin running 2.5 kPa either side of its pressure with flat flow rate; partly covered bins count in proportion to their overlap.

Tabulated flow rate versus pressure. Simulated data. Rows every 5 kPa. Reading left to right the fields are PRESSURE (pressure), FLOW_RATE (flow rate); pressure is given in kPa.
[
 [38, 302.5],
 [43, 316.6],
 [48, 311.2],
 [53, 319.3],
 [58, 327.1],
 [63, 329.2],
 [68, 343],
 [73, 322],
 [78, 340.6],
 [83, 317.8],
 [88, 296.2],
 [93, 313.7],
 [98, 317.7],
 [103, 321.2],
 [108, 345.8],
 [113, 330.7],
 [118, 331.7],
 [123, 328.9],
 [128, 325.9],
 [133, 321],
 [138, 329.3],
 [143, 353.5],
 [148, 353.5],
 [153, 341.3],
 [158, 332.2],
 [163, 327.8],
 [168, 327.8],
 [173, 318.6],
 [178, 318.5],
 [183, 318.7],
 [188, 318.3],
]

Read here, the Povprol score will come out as 318.7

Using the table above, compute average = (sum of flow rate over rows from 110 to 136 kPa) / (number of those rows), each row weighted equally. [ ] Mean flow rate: 328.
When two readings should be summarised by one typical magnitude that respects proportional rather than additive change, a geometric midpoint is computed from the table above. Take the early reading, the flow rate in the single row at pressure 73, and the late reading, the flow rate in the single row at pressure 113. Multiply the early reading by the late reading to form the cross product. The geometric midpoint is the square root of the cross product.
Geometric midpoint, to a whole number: 326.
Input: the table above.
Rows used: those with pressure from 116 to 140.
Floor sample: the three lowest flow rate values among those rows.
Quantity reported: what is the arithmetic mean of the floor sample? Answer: 325.3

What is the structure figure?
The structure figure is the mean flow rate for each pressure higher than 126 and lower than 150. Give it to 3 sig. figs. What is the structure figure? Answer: 337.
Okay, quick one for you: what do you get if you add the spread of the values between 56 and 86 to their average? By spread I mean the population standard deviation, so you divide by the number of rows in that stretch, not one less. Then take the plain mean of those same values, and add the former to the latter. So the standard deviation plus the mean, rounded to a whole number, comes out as 339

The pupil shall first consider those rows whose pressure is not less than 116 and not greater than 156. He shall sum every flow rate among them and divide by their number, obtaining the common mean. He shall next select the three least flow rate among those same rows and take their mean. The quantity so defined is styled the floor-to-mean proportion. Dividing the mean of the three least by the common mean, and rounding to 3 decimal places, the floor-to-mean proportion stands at 0.969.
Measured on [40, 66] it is 0.984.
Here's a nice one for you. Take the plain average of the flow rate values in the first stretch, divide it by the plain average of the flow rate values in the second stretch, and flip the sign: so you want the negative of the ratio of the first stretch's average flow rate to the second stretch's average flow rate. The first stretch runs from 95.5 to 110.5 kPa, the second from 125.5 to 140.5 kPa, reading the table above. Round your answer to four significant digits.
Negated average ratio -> -1.009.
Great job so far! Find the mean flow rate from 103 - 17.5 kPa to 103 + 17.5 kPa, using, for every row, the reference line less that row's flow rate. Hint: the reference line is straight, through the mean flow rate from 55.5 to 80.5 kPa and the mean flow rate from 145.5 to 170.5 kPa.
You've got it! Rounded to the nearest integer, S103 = 12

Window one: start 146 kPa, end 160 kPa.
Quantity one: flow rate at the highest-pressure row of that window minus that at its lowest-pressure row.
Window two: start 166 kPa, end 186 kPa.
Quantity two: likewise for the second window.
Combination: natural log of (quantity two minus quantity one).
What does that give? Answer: 2.5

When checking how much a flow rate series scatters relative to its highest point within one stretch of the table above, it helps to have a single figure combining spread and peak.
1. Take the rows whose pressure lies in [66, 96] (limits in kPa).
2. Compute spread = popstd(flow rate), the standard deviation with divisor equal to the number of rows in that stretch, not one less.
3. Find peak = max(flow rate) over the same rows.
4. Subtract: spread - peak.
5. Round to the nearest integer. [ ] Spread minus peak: -327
